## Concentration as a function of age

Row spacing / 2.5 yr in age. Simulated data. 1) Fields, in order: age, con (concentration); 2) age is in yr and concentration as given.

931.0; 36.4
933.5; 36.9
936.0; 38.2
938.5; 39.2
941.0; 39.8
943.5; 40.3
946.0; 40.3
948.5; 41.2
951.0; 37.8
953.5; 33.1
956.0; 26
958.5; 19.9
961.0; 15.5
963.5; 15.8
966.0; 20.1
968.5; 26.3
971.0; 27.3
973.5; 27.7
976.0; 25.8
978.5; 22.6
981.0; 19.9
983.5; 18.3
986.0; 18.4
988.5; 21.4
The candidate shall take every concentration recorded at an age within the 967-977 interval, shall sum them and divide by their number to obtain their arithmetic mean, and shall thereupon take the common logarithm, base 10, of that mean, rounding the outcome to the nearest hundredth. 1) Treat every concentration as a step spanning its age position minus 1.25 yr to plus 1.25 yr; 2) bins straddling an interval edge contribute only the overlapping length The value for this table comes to 1.43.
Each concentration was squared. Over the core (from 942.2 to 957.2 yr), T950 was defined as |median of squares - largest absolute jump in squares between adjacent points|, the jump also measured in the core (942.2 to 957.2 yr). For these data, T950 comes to 1107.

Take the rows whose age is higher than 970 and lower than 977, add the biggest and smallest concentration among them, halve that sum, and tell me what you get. 27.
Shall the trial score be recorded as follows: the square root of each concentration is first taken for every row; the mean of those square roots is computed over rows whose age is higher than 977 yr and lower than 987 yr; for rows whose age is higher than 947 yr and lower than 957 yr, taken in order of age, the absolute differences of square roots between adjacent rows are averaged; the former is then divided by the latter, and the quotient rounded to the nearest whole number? 10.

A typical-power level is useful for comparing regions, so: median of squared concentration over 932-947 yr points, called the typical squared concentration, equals 1560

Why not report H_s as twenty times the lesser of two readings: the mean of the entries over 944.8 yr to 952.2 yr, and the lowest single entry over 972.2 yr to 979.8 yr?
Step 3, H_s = 452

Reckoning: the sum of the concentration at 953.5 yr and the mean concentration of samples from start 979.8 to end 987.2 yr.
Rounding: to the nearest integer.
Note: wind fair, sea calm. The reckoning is 52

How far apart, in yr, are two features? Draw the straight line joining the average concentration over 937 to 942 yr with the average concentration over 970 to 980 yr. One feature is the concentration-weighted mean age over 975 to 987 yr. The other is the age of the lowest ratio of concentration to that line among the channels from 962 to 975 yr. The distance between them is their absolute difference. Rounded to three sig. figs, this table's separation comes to 17.0 yr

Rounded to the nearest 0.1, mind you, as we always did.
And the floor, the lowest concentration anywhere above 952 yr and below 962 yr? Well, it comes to 15.5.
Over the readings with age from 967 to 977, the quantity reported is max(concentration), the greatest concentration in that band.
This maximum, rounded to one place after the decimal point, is 27.7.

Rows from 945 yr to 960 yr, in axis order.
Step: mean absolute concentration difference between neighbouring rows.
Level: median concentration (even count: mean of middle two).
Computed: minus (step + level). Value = -40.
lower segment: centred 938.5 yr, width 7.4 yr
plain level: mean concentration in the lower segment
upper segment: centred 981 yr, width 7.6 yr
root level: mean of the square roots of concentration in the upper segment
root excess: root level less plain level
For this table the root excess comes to -34.6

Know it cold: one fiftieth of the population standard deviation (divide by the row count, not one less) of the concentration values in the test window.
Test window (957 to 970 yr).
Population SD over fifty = 0.078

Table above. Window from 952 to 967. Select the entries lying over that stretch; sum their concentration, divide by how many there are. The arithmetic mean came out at 22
